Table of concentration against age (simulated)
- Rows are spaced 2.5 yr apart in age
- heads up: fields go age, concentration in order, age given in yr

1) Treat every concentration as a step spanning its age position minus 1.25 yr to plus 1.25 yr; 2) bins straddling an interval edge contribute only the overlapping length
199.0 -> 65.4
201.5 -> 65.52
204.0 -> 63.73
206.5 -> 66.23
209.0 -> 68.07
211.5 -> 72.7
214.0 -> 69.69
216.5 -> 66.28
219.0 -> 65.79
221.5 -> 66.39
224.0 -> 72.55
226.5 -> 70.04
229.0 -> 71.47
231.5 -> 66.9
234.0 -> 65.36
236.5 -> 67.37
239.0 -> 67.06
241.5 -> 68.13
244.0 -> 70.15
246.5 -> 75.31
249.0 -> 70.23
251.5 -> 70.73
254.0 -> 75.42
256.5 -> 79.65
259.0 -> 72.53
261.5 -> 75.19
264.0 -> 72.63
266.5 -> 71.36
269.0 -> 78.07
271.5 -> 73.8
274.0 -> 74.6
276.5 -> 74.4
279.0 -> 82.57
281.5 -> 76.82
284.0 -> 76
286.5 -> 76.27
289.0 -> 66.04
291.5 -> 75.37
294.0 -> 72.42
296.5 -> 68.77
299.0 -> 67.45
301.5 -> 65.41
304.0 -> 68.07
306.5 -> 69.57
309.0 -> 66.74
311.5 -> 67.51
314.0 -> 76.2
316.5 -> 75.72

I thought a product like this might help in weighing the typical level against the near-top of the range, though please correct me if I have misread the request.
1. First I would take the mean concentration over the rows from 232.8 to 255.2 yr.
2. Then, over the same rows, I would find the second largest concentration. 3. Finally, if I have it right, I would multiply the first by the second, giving 5270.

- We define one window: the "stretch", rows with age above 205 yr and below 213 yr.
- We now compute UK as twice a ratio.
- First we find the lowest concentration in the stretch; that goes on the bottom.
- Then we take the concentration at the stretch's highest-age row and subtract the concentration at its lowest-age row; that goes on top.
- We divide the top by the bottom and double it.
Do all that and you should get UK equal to 0.20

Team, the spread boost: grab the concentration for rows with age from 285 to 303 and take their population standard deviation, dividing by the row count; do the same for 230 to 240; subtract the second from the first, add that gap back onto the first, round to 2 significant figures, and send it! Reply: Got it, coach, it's 7.4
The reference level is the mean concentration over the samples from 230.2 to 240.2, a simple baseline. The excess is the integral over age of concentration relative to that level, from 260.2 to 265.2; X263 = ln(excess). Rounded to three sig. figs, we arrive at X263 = 3.59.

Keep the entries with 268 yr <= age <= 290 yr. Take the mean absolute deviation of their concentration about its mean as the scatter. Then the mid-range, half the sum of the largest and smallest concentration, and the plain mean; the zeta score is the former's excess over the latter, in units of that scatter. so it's -0.4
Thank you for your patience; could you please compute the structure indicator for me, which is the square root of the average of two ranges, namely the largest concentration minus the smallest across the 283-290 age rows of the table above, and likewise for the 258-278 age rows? 2.91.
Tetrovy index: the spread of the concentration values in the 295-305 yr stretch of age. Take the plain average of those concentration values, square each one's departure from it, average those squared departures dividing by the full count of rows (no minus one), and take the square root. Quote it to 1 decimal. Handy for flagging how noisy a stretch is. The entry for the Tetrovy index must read 1.3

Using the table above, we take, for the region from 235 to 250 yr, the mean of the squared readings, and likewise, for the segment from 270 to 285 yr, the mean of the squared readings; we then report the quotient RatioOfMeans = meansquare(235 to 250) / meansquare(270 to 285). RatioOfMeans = 0.83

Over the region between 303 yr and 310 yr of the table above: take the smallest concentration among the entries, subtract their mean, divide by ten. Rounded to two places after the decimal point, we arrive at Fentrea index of -0.14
